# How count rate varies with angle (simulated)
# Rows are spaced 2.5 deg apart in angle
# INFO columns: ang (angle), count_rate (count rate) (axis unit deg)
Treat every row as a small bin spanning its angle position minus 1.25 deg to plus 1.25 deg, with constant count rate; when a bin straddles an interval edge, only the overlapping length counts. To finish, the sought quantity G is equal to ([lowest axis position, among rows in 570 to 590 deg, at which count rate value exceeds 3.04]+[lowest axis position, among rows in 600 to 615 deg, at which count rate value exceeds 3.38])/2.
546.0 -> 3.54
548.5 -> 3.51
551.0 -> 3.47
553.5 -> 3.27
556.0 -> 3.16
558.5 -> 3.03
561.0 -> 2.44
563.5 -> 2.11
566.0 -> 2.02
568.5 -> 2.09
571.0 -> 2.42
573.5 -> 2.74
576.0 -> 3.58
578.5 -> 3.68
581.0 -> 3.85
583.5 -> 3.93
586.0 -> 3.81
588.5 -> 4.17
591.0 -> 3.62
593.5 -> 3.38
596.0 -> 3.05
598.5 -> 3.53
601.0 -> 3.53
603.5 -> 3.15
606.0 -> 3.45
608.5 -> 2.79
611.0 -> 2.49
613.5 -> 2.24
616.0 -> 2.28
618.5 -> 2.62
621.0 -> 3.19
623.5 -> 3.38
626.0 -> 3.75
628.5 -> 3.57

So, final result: 588.5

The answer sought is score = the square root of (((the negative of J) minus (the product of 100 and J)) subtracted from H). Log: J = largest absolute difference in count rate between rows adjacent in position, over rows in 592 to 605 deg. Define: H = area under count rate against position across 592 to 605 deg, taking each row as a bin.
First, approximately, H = 43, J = 0.48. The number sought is 9.6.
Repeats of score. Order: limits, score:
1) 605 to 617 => 9.9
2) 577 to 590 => 9.3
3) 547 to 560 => 7.9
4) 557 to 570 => 9.5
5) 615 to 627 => 9.7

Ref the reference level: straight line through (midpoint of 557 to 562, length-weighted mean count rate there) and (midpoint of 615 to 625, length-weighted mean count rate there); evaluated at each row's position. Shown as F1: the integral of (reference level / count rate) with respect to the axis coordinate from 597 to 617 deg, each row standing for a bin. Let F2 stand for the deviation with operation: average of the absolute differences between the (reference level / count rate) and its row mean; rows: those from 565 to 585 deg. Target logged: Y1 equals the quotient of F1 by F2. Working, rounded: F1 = 20.2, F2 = 0.24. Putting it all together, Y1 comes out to 85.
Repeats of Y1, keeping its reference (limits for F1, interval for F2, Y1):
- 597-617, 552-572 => 111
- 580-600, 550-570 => 72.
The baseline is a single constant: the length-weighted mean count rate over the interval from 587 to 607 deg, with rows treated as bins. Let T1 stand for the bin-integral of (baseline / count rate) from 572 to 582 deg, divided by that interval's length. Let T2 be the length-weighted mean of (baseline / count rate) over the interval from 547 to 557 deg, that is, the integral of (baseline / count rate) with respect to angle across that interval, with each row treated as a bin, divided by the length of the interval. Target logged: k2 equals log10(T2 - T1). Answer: -3.1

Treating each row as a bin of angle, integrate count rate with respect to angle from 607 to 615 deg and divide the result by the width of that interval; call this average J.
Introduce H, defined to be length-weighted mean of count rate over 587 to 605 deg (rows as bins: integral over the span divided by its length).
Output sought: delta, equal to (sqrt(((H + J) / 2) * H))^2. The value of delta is 10.5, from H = 3.5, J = 2.5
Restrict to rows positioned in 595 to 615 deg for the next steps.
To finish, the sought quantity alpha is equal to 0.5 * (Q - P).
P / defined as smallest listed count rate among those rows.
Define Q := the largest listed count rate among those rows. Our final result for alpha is 0.6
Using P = 2.24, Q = 3.53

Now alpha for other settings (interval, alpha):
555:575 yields 0.6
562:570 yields 0.0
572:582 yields 0.6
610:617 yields 0.1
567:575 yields 0.3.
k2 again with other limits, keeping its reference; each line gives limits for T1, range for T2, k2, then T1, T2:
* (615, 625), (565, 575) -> -0.6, 1.23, 1.5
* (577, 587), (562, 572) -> -0.2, 0.92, 1.6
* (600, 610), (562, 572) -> -0.3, 1.10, 1.6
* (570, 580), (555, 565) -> -0.7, 1.15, 1.4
